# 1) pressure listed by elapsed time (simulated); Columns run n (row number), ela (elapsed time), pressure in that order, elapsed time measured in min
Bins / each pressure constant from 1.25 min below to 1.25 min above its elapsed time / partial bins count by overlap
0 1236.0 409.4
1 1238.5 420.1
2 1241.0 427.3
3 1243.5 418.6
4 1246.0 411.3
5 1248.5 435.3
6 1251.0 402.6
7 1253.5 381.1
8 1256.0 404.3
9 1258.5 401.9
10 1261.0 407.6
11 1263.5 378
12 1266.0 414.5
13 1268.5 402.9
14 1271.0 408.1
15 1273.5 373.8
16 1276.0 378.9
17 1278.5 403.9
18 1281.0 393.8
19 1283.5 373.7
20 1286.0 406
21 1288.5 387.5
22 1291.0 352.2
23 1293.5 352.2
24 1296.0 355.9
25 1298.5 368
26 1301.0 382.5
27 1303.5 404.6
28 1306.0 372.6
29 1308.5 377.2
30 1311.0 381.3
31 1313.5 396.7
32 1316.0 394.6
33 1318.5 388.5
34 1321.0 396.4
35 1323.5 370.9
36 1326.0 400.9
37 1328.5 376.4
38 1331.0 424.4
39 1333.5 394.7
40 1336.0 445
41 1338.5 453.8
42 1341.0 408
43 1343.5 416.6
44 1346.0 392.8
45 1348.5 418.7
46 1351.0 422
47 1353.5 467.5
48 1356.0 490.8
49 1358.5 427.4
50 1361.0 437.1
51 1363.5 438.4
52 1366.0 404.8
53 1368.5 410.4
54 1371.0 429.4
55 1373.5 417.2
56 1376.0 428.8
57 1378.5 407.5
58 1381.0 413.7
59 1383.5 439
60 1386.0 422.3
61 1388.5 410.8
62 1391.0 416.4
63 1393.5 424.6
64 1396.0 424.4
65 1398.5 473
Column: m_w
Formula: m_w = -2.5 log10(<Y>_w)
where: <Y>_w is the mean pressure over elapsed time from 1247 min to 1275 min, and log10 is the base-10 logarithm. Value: -6.51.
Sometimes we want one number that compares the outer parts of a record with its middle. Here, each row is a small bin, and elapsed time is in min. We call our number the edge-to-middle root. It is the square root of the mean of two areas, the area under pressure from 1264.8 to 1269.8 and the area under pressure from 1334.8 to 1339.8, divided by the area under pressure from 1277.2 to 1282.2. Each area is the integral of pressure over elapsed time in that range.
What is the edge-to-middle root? 1.04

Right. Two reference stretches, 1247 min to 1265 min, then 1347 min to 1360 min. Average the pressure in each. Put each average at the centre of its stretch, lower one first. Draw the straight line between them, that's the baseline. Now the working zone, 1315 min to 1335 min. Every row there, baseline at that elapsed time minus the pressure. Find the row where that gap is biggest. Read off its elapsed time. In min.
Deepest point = 1323.5 min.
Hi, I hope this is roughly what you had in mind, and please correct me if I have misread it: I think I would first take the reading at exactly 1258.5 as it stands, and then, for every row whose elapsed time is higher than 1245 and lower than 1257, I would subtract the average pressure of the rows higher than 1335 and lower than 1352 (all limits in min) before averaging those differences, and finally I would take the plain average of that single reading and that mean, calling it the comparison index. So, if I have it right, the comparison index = 193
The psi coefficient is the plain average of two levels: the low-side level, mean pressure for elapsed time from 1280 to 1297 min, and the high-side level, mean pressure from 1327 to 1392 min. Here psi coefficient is 399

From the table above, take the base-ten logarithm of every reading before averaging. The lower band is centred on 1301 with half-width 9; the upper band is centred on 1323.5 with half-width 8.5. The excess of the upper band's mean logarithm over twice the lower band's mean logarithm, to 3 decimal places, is -2.549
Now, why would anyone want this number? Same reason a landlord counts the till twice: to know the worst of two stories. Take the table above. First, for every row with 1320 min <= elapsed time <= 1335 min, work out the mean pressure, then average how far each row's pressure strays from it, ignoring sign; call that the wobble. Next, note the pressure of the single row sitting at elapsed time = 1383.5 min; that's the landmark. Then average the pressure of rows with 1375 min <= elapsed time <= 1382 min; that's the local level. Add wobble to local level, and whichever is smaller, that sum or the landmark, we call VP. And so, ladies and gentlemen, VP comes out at 430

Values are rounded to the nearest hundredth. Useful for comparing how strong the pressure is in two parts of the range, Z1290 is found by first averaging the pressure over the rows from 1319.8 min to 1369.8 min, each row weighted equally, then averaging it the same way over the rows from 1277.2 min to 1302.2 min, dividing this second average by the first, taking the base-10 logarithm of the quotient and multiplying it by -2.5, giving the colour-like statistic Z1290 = 0.12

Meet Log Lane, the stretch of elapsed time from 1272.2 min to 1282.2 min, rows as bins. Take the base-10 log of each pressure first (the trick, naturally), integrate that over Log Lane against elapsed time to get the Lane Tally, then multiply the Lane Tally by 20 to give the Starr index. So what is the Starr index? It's 518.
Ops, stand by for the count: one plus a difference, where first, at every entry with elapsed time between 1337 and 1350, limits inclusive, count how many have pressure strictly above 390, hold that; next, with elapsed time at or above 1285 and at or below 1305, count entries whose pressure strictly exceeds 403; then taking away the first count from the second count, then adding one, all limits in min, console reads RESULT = -2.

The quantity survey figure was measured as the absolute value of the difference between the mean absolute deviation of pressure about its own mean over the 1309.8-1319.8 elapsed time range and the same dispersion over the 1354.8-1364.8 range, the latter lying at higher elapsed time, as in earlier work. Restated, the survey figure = 16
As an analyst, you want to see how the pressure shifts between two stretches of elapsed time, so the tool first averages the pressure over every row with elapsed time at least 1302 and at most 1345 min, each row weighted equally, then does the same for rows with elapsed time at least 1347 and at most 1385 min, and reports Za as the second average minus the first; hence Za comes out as 30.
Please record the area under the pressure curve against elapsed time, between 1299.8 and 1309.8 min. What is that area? 3842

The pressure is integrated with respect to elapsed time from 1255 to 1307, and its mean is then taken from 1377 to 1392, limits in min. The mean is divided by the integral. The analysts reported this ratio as 0.021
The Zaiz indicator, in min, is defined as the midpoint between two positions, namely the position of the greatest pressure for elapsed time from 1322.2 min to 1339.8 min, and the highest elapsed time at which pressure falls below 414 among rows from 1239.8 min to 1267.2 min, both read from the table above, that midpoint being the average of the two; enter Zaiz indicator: 1301.0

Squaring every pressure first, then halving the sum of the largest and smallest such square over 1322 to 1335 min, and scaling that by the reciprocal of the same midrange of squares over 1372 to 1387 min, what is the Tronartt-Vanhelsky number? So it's 0.89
